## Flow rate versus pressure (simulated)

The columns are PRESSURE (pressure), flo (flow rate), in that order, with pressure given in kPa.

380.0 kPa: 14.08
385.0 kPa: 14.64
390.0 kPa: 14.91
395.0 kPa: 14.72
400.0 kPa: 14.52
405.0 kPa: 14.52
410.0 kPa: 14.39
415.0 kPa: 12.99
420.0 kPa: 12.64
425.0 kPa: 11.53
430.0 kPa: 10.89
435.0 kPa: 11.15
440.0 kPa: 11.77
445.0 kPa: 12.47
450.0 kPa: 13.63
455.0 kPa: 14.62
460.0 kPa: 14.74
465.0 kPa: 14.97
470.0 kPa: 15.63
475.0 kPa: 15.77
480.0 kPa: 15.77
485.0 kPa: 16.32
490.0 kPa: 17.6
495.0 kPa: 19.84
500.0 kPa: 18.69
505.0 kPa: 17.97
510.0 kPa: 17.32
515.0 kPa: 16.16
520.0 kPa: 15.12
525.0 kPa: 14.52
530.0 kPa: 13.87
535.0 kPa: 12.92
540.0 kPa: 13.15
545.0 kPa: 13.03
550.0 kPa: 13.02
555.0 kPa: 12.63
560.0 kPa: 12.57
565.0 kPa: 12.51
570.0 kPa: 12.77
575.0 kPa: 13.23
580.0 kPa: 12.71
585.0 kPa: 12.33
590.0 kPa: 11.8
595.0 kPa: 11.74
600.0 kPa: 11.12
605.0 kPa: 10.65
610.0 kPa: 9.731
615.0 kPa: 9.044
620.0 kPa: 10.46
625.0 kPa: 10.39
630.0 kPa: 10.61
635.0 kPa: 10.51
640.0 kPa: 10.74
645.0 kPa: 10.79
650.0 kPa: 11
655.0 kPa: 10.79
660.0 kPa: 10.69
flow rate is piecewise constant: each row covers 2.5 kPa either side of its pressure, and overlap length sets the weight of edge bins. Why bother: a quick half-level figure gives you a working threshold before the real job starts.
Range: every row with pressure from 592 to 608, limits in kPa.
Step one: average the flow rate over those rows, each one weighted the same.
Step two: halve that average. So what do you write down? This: 5.6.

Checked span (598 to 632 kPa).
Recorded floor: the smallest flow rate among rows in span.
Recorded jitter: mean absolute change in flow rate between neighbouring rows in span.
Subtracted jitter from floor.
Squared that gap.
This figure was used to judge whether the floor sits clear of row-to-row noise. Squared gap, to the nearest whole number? 71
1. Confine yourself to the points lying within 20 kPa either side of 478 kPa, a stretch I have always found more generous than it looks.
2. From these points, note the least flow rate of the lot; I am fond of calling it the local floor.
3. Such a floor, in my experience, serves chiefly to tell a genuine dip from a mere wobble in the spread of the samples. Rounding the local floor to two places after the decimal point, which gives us 14.74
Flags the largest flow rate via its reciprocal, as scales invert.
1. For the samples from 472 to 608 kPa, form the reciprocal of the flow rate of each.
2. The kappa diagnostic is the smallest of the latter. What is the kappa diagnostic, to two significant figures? 0.050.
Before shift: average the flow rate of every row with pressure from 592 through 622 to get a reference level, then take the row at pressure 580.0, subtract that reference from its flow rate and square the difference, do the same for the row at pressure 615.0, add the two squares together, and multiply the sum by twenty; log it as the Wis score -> 141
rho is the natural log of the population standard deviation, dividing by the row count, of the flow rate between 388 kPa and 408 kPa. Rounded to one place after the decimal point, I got -1.8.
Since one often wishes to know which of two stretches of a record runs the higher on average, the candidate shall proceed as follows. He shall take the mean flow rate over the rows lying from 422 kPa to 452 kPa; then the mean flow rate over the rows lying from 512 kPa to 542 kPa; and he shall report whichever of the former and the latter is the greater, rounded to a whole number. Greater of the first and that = 14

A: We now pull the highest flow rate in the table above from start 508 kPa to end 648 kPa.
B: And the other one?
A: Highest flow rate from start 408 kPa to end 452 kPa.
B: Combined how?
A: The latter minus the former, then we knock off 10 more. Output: -13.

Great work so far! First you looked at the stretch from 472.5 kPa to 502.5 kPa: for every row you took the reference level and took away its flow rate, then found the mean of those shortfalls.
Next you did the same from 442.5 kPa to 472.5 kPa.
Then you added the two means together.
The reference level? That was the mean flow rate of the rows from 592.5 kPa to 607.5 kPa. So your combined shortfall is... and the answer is -9.3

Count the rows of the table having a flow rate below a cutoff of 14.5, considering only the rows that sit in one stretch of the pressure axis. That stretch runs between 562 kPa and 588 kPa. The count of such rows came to 5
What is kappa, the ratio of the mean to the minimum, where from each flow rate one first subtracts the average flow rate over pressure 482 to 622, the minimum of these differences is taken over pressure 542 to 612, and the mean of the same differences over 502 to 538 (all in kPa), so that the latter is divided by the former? -0.44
